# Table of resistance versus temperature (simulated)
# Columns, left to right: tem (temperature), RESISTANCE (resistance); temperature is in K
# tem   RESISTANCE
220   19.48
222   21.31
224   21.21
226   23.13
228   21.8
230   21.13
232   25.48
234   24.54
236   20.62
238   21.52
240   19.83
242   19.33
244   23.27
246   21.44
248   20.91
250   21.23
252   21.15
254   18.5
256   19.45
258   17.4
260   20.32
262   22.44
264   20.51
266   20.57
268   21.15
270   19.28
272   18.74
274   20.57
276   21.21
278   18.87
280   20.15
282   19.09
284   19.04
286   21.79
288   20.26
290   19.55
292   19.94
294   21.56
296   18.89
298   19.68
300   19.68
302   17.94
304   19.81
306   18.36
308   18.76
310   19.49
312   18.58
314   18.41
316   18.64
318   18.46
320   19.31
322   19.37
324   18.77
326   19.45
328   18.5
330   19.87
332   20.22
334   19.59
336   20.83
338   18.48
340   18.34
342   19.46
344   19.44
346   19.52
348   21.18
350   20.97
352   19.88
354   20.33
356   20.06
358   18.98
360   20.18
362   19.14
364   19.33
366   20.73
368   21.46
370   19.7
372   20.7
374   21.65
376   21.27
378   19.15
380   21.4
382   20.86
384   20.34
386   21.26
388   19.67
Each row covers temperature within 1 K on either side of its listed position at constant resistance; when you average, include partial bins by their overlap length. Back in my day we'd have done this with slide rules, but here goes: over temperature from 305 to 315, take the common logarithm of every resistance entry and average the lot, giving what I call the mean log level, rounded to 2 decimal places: 1.27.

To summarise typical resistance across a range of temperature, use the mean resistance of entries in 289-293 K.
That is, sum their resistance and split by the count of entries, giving 19.7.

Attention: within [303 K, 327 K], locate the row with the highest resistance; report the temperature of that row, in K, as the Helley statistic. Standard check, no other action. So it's 304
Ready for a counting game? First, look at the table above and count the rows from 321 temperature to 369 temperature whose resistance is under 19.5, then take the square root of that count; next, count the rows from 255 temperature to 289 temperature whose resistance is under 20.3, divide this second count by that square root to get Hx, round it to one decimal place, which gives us 2.7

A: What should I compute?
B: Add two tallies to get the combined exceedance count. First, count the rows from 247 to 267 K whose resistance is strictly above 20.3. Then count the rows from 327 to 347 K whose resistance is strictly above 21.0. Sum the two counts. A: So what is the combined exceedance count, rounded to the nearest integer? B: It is 7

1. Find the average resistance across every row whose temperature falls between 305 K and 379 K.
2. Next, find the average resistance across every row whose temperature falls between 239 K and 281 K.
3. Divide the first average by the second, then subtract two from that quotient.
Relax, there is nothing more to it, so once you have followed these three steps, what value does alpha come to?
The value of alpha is -1.03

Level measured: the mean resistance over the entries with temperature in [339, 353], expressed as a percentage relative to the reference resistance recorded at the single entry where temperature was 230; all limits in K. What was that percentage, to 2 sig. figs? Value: 94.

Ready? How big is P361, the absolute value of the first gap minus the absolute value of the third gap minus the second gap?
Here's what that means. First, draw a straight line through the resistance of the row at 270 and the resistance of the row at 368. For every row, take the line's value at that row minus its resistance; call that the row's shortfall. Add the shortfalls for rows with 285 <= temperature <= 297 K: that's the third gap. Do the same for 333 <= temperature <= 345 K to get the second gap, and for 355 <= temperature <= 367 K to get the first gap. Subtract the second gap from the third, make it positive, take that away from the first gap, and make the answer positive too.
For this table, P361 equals 3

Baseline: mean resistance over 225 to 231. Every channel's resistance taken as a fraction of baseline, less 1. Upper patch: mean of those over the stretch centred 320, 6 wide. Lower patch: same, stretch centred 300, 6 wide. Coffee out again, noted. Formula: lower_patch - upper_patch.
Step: 0.00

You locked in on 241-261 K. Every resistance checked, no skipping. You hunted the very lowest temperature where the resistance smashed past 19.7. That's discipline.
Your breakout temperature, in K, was 244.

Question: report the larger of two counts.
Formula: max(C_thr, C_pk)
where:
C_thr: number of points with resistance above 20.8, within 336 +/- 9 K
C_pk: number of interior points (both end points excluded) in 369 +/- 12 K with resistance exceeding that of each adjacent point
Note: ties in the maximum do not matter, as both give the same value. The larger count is 3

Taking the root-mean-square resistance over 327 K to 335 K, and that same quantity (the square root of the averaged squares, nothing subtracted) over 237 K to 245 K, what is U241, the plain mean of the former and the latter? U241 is 20.3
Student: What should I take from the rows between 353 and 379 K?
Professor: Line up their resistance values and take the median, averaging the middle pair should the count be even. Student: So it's 20.2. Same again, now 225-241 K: 21.7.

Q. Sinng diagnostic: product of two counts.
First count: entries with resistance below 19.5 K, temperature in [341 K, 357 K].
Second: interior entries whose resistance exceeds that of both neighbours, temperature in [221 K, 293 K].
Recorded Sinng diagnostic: 22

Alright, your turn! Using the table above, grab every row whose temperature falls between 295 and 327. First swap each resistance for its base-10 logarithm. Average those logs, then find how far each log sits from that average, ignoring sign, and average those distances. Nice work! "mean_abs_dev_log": 0.011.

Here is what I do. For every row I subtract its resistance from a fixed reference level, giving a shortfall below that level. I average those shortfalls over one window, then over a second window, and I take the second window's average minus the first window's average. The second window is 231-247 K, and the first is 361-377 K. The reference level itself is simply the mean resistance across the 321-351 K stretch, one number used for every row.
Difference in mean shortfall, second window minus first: -1.5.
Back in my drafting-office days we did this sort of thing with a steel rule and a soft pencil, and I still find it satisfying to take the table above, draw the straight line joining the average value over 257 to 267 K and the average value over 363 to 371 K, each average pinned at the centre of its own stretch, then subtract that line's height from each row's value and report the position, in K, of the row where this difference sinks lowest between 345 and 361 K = 358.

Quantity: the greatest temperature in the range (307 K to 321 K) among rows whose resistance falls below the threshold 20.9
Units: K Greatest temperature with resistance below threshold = 320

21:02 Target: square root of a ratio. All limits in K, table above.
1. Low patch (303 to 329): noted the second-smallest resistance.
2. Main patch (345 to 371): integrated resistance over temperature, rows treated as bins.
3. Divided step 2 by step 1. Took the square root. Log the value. 5.33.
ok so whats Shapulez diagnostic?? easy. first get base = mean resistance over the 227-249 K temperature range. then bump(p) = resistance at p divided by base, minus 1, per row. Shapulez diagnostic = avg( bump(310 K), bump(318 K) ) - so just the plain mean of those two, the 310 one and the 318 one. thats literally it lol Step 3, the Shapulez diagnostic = -0.13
